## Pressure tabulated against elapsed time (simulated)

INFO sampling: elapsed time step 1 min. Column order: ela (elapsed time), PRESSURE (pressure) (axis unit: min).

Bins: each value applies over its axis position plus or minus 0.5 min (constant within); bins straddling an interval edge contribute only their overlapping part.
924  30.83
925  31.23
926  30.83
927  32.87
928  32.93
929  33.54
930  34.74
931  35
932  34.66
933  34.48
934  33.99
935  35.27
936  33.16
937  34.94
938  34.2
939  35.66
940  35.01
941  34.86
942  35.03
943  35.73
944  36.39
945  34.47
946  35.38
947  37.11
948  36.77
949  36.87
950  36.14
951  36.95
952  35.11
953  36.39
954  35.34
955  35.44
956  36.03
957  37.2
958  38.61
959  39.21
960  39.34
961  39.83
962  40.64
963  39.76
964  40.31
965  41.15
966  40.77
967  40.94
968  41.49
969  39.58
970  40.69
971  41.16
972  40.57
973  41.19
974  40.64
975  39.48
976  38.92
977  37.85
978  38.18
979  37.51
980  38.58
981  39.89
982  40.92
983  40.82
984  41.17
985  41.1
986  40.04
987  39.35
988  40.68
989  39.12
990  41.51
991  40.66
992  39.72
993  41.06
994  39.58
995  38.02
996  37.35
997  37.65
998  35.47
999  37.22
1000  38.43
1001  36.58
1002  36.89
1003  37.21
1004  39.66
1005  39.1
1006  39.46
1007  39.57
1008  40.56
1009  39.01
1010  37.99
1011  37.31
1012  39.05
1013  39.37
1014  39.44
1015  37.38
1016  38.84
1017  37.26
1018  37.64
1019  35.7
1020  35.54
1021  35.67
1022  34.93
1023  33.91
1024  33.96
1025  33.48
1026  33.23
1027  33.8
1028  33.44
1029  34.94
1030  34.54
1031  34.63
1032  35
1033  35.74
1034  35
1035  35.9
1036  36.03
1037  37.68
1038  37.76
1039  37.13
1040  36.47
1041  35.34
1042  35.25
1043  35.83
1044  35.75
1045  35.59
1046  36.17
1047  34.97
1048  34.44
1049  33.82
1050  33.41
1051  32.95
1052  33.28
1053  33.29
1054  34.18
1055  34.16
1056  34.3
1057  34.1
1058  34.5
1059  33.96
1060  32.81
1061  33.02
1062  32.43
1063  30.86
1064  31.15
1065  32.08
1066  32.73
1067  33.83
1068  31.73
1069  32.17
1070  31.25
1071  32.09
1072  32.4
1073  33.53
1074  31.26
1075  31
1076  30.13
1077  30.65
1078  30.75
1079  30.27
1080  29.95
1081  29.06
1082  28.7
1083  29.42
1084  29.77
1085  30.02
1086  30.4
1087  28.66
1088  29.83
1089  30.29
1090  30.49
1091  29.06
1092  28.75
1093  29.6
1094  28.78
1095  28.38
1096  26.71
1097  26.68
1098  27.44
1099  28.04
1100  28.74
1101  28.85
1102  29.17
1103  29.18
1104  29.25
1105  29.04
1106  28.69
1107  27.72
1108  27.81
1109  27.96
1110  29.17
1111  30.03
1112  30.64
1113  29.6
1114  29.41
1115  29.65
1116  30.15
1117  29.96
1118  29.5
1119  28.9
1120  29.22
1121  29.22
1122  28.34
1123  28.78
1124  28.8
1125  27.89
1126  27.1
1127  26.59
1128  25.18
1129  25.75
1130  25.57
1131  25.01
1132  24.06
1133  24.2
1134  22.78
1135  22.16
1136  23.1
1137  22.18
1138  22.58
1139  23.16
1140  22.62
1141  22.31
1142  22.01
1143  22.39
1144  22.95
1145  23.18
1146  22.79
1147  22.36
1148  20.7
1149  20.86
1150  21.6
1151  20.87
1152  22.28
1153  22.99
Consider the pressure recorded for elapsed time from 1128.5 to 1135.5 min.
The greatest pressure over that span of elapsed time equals 25.75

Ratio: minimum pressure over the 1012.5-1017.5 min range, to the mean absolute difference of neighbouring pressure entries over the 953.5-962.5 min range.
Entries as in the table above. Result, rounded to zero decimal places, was 56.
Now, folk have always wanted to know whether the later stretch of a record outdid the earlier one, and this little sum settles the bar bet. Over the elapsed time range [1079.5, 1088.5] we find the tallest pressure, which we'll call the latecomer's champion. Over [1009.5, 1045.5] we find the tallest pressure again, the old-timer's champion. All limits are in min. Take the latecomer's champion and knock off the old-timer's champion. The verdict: -9.0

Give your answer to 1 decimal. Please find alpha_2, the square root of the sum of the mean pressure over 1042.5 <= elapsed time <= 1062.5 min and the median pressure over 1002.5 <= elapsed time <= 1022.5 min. 8.5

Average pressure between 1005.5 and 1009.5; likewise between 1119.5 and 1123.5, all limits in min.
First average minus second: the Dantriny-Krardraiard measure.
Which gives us 11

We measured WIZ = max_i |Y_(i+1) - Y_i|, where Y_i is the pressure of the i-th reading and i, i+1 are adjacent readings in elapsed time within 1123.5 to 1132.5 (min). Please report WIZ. 1.41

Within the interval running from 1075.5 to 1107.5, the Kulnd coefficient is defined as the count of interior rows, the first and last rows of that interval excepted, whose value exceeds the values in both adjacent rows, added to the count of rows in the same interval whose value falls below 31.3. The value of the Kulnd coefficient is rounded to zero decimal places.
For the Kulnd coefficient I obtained 37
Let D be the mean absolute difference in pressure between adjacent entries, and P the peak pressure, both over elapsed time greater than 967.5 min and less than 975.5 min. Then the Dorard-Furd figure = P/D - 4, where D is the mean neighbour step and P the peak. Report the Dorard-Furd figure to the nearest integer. 41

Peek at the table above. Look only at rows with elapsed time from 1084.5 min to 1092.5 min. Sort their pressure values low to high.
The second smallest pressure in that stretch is 28.75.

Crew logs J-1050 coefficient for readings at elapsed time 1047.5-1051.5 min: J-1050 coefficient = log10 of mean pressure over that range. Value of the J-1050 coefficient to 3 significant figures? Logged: 1.53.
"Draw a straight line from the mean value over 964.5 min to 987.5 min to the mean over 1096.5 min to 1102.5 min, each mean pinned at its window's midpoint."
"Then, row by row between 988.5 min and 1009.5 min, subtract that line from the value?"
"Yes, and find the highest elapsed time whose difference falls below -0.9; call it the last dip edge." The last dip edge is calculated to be 1001 min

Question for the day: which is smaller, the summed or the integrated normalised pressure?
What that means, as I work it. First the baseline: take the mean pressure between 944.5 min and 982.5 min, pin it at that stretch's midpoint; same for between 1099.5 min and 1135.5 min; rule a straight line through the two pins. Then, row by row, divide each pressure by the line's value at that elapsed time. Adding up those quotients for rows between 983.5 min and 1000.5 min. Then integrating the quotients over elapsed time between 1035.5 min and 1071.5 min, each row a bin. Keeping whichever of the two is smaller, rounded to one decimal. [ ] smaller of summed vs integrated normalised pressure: 18.2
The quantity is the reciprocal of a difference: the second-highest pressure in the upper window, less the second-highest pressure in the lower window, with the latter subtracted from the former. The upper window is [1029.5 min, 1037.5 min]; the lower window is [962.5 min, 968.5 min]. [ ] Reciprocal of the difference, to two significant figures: -0.20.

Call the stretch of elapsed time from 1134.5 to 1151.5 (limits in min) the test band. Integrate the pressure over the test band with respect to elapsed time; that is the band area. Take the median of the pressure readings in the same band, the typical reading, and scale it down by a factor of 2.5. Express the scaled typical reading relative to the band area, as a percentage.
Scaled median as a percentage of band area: 2.37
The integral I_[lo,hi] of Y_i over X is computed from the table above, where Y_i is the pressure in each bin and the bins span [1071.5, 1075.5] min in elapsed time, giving 128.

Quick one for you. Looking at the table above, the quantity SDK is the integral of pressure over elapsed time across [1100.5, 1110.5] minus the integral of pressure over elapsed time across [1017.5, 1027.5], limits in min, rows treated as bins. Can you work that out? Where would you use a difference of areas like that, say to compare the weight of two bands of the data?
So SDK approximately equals -61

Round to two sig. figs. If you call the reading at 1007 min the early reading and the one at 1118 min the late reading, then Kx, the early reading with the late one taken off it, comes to 10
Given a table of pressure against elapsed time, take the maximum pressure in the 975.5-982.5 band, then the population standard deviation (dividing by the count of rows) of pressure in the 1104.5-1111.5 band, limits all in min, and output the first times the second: 32.3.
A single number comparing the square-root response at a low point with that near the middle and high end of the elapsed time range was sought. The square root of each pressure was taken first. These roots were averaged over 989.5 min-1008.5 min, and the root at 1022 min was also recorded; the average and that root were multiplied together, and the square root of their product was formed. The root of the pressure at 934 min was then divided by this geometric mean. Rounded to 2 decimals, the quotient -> 0.96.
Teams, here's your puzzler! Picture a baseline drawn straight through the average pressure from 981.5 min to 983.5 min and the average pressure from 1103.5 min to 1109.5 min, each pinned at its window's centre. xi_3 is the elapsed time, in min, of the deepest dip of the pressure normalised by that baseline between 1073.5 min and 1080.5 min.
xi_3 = 1076 min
